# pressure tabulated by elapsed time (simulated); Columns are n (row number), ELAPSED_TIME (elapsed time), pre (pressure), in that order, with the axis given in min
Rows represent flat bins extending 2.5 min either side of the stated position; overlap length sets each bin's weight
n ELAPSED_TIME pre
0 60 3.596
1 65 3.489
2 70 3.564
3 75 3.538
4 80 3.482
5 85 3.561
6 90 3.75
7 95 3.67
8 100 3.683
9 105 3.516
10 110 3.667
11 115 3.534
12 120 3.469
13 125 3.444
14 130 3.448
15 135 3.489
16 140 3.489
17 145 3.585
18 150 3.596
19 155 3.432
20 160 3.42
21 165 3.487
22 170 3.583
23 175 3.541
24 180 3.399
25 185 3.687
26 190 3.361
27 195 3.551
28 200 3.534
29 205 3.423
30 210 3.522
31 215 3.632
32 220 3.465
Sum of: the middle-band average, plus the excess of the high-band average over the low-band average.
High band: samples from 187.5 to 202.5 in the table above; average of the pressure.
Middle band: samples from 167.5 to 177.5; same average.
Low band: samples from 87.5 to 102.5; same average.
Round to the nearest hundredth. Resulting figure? 3.34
